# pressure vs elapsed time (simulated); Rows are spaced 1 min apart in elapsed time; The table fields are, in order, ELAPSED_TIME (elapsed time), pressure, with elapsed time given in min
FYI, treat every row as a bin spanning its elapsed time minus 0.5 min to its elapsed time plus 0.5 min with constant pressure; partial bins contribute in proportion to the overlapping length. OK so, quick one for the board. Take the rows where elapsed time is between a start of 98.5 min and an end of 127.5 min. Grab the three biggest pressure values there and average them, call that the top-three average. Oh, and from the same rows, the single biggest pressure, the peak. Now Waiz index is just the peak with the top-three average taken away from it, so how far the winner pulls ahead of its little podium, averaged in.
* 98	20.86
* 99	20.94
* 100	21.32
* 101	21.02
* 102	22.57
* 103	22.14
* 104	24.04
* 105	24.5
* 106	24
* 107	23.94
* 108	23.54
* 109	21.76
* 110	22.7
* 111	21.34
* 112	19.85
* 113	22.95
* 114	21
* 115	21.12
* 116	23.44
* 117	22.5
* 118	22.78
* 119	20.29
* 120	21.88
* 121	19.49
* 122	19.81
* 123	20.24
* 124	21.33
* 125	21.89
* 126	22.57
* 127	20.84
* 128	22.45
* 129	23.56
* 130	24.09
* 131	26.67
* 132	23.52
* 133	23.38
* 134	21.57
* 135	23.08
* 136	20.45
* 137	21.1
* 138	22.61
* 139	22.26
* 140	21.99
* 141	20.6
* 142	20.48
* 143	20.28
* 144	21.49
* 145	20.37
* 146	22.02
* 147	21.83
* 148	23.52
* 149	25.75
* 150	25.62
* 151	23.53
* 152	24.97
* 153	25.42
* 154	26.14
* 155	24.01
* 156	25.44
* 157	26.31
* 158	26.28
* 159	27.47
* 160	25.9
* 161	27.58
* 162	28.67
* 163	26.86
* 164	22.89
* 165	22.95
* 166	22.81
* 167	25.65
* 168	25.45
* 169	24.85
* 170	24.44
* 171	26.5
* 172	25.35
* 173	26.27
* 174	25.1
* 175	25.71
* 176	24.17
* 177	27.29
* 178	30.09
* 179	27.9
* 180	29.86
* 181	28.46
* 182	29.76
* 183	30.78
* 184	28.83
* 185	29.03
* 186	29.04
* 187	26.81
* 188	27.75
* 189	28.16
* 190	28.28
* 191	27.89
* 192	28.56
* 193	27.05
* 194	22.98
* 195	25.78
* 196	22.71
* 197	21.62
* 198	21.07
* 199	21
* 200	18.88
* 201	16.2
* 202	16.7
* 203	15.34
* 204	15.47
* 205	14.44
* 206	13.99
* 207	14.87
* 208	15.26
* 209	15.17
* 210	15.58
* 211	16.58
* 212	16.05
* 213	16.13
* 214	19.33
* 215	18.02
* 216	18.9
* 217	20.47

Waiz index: 0.32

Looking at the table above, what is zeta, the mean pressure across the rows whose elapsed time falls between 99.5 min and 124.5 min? 22.0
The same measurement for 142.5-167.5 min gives 24.6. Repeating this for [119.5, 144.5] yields 21.9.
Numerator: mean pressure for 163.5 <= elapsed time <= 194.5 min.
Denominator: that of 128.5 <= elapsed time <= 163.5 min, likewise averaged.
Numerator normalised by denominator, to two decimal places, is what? 1.12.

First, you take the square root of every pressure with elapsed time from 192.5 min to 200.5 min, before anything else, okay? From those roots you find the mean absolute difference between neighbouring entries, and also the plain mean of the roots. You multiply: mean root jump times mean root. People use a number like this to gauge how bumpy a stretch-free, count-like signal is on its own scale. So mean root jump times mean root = 1.0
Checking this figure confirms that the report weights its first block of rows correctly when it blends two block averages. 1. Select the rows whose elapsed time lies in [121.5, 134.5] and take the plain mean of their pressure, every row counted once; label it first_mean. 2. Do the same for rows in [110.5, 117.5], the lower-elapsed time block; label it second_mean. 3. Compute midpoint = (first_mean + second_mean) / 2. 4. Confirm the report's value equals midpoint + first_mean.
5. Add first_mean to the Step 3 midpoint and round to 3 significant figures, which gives 44.6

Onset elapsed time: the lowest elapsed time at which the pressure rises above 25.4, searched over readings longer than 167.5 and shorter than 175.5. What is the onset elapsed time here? 168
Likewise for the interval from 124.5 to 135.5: 131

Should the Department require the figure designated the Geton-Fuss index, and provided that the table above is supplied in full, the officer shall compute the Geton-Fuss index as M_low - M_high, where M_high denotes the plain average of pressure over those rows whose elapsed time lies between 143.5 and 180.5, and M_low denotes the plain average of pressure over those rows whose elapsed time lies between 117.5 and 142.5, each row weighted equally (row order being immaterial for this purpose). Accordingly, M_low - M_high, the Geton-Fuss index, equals -3.4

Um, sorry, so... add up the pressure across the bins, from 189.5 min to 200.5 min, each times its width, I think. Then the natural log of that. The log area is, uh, 5.58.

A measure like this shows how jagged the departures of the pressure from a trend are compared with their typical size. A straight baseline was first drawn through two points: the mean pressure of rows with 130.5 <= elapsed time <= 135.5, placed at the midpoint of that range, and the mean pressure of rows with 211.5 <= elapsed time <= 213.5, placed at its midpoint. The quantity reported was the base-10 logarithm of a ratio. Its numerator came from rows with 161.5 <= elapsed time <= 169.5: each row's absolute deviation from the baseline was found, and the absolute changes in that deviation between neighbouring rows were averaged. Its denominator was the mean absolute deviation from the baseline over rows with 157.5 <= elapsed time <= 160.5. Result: -0.61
